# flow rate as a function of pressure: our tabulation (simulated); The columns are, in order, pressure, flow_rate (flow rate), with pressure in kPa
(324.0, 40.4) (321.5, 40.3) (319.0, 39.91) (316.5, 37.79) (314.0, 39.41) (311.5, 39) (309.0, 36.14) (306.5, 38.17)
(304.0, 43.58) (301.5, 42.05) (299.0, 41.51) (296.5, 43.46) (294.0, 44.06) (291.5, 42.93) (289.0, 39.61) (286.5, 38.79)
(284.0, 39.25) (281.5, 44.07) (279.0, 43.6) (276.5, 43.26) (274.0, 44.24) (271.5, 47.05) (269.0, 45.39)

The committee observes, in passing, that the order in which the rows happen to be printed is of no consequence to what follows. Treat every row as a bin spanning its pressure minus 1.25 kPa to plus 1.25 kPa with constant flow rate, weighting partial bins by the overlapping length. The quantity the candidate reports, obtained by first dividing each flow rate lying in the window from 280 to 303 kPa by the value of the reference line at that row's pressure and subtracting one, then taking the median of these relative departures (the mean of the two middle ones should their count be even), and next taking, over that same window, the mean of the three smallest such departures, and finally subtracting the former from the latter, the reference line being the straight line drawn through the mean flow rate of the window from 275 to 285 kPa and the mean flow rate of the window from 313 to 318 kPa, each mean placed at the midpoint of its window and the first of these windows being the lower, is -0.10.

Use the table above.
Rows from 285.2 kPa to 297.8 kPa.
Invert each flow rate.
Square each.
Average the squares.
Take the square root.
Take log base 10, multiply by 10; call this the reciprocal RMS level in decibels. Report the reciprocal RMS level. -16.2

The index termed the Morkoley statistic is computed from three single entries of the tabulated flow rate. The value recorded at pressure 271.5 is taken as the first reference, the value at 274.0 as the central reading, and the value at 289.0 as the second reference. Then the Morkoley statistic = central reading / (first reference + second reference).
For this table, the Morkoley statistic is 0.511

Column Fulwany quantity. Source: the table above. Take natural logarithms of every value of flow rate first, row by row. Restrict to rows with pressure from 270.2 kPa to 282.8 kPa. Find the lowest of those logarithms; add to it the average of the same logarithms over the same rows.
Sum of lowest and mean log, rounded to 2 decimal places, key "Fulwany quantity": 7.56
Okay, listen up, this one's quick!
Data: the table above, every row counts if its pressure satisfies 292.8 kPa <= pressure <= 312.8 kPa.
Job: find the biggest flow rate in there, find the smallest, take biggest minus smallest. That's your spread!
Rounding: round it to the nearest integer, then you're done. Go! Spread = 8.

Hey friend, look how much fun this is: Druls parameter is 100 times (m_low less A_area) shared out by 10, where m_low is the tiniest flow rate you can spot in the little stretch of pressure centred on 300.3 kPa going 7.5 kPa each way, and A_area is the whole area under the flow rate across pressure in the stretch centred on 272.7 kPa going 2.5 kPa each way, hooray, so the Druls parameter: -1901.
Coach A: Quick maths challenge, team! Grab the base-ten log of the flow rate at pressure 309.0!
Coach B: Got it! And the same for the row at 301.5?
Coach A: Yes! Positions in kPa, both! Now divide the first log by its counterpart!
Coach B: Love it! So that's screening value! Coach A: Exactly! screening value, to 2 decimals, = 0.96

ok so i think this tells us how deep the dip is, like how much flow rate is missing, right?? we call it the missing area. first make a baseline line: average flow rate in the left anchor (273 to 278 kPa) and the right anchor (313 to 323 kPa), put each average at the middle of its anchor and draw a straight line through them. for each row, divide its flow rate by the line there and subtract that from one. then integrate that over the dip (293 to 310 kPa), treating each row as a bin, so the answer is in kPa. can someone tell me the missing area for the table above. -0.096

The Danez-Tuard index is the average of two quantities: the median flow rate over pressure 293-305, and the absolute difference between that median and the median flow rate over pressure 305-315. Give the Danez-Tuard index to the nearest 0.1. 24.2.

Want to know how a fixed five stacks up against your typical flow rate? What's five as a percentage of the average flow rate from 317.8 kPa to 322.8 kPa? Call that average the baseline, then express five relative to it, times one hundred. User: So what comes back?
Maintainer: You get 12.5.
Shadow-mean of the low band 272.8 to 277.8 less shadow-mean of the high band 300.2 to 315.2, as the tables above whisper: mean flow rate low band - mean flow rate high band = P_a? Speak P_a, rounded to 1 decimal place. 4.0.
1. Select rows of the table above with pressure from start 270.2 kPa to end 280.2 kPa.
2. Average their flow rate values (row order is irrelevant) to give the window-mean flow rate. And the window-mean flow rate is 45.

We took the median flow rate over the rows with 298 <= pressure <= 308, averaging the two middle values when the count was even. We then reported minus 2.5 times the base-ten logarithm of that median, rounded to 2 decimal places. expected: -4.05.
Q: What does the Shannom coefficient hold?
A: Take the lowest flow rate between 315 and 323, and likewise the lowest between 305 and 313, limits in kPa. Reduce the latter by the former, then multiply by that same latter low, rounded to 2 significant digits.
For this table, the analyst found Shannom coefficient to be -60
